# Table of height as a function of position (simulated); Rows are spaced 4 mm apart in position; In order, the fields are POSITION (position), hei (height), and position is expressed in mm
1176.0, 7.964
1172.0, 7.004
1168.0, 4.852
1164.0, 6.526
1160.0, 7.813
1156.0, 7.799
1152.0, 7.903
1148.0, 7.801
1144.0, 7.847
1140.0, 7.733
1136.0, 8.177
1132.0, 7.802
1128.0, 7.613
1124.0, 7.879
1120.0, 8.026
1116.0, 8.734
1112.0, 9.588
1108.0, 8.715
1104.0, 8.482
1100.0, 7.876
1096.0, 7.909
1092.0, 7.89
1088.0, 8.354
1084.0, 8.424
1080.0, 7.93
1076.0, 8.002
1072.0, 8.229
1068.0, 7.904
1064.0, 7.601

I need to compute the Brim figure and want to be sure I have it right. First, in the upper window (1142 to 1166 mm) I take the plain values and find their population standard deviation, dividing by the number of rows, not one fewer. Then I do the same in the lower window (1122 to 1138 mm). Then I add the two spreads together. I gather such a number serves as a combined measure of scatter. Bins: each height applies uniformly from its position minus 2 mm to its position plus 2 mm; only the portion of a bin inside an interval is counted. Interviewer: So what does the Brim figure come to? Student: 0.69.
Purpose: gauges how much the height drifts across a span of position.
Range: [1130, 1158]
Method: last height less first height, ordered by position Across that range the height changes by 0.0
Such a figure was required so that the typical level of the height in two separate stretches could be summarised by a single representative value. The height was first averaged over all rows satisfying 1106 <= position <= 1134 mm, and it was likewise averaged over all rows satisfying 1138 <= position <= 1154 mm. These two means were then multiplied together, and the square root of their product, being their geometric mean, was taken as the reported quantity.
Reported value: 8.07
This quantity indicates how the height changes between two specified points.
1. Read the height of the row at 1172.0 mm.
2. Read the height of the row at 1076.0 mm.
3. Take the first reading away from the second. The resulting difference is 1.0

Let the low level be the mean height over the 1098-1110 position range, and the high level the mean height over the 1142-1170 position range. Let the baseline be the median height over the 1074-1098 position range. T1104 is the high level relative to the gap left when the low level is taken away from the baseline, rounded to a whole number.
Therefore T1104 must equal -18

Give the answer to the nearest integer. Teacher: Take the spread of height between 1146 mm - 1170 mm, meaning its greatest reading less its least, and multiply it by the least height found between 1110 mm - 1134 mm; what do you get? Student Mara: 23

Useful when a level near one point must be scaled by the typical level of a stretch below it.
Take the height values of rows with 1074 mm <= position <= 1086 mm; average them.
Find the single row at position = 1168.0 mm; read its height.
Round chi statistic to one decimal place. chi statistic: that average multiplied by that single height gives 39.4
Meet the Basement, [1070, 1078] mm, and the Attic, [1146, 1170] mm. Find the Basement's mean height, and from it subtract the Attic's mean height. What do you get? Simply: 1.0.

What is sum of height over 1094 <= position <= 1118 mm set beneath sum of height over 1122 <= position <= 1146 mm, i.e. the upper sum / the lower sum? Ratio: 0.92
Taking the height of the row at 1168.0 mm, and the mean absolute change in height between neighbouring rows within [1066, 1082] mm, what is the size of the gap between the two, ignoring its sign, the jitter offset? 4.64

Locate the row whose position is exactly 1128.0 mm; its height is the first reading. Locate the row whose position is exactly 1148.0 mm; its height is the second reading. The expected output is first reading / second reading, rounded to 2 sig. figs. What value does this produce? 0.98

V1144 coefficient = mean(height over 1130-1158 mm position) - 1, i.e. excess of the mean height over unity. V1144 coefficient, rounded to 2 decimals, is 6.87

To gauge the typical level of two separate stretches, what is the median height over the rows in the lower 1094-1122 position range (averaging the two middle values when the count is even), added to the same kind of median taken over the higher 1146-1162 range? 16.3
